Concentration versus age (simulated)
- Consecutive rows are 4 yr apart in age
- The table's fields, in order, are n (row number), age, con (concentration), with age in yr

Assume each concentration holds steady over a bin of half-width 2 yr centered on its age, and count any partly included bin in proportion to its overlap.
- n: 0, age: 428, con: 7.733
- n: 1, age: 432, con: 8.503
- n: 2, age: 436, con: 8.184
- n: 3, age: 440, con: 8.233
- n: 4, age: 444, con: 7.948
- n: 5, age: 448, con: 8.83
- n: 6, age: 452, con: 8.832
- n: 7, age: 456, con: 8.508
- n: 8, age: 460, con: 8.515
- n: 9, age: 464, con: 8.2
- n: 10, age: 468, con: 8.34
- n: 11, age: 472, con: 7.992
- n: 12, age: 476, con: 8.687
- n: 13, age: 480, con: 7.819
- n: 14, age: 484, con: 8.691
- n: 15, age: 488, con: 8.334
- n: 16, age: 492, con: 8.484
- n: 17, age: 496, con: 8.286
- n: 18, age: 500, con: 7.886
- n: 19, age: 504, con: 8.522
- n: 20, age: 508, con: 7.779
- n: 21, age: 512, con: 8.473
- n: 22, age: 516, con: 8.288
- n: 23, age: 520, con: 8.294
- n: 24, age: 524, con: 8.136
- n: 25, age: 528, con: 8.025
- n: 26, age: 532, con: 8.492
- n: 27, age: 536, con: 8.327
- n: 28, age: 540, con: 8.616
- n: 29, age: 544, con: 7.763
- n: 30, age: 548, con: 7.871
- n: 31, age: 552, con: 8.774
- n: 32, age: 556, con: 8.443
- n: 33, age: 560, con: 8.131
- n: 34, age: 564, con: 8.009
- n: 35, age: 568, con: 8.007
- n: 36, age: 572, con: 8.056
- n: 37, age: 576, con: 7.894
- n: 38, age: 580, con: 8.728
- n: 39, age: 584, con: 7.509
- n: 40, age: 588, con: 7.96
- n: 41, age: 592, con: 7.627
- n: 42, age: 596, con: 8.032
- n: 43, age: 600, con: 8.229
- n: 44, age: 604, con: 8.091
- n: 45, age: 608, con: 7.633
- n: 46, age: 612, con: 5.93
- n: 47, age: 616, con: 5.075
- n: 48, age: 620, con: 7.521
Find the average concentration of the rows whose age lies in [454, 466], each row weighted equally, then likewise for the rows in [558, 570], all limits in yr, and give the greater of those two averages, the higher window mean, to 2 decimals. 8.41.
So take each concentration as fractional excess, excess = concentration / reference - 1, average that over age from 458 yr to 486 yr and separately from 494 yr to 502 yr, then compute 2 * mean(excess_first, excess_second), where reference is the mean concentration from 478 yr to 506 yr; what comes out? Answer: -0.021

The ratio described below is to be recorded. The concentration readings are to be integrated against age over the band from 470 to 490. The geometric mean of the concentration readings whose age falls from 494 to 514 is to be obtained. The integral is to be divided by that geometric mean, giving 20.3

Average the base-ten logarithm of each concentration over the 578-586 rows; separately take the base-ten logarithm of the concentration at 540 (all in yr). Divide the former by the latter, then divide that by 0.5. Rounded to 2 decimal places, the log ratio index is 1.94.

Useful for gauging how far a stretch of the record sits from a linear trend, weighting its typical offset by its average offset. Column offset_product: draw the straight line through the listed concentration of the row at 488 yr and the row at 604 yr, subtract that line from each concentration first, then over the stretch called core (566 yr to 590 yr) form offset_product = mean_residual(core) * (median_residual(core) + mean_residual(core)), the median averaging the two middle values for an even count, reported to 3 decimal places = 0.034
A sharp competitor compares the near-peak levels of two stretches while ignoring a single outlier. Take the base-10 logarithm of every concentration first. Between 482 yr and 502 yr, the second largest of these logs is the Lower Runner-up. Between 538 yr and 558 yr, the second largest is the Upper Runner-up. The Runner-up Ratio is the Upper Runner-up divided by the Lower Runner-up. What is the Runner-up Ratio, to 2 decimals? 1.01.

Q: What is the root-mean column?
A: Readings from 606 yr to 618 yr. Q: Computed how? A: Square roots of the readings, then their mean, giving 2.48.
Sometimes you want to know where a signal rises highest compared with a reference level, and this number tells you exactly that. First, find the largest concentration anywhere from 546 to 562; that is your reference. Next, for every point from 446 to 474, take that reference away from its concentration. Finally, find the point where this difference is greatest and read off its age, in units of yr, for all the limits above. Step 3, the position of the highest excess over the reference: 452 yr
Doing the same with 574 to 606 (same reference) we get 580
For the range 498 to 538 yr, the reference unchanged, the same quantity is 504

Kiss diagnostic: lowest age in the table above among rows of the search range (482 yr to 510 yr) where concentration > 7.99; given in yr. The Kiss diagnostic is 484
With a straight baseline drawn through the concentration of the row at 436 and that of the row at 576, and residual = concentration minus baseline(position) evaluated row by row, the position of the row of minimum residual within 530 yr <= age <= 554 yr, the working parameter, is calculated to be 544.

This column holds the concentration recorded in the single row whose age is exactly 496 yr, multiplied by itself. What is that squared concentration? 69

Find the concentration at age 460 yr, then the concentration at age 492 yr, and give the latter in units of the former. 1.00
